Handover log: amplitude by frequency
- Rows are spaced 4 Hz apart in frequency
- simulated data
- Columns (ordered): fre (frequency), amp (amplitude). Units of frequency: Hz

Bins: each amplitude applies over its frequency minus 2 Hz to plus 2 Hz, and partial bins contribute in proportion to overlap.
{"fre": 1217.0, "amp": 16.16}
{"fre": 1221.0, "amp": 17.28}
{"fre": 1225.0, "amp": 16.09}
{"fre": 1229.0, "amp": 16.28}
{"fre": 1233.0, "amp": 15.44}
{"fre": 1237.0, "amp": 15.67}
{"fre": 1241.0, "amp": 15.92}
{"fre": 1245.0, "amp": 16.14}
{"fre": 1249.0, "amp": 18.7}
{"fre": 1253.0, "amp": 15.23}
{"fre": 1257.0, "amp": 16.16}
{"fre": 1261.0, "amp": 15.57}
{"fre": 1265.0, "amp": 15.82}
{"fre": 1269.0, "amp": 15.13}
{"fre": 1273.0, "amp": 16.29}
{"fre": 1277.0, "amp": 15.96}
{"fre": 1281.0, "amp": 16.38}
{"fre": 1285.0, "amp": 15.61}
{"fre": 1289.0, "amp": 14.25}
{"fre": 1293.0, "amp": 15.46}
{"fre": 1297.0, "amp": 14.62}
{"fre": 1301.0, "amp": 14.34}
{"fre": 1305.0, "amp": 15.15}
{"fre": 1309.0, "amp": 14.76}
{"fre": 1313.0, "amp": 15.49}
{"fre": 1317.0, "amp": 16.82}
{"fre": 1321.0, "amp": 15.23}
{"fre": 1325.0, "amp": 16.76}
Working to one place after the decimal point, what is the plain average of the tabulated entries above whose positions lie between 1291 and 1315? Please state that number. 15.0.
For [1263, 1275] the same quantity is 15.7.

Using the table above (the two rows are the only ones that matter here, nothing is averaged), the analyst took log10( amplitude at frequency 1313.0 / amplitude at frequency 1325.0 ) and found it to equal -0.03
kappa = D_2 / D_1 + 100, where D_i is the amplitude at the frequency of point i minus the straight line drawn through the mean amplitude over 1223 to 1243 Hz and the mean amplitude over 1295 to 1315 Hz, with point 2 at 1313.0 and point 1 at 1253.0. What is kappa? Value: 98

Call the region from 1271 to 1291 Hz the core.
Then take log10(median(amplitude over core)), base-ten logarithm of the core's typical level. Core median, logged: 1.20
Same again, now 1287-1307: 1.16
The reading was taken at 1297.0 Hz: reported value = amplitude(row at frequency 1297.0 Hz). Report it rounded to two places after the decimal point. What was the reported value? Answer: 14.62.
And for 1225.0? 16.09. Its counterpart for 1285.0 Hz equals 15.61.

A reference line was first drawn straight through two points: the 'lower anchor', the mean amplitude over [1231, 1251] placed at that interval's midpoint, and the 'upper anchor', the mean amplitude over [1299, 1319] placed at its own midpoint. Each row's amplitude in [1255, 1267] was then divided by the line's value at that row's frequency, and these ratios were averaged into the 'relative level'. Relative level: 0.987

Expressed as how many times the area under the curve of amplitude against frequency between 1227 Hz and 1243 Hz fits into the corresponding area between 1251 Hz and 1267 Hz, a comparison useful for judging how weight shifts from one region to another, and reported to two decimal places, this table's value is 0.99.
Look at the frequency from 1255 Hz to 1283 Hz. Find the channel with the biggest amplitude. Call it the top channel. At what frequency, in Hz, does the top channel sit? 1281.0 Hz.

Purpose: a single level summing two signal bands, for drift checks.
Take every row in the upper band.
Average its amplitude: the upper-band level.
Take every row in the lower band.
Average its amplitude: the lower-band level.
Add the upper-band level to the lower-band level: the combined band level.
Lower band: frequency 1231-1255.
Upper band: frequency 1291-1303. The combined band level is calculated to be 31.0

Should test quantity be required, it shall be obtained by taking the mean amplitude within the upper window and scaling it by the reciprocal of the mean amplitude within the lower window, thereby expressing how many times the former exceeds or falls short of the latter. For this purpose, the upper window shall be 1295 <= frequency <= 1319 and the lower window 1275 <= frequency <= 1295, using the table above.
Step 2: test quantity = 0.98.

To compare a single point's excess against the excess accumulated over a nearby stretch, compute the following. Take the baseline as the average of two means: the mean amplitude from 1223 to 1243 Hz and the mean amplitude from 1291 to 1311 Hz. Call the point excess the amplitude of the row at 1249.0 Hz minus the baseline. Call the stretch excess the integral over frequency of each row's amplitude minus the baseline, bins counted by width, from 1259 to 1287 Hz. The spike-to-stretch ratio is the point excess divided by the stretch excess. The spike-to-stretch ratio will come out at 0.26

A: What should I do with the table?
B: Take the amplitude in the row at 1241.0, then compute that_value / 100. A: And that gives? 0.159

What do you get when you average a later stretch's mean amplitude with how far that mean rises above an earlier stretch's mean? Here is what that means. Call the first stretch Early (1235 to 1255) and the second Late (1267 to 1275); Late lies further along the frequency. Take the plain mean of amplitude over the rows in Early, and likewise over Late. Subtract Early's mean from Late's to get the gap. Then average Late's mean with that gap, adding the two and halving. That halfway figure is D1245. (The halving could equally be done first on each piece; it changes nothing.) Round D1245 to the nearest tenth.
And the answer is 7.5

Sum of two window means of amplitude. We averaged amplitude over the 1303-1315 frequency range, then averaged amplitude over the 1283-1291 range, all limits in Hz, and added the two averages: 30.1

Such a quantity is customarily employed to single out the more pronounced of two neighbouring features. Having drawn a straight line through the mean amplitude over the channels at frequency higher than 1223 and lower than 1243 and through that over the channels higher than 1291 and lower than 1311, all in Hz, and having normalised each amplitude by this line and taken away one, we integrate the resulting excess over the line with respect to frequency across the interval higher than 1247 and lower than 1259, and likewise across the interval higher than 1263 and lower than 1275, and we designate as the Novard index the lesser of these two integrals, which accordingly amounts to 0.32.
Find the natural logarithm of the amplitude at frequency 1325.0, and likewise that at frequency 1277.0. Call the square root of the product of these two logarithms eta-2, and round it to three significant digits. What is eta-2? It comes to 2.79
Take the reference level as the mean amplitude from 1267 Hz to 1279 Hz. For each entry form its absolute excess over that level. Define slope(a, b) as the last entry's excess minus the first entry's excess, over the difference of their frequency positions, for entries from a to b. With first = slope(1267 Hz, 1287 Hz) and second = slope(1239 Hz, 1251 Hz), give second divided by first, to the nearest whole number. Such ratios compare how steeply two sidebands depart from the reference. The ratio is -12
